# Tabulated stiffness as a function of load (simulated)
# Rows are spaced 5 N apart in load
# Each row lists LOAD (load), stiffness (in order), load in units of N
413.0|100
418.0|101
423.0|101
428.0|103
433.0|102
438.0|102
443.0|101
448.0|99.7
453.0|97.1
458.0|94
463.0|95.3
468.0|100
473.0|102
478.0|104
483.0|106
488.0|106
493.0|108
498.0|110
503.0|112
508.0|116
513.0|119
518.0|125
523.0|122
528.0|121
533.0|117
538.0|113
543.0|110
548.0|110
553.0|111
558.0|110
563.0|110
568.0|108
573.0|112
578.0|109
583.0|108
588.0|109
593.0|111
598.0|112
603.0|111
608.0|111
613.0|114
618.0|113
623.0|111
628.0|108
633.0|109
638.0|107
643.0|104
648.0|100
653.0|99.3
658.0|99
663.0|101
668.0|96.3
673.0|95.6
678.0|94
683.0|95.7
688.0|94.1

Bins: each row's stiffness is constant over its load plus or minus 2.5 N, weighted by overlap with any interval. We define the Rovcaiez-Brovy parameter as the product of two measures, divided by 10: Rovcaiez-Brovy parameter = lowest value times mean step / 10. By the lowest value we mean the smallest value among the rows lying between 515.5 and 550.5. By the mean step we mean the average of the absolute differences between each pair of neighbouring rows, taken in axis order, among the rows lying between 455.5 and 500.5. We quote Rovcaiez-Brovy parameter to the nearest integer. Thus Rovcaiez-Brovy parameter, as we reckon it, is 22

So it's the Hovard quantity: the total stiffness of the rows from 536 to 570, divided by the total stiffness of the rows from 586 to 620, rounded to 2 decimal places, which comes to 0.99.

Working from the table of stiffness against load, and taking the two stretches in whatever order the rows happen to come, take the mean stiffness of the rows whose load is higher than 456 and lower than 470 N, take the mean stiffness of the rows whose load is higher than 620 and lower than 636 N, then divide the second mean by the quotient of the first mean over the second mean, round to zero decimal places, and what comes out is 124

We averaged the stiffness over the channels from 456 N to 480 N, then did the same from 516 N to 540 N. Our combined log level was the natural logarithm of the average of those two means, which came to 4.69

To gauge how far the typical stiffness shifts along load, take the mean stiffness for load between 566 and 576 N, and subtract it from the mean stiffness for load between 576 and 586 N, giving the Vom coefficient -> -1.5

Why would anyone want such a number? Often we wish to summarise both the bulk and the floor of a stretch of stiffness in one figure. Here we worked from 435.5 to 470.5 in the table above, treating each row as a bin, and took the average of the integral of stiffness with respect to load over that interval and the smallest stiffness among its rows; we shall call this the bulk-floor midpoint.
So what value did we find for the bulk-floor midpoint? 1770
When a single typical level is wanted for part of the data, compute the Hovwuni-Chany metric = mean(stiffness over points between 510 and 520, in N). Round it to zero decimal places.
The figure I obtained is 122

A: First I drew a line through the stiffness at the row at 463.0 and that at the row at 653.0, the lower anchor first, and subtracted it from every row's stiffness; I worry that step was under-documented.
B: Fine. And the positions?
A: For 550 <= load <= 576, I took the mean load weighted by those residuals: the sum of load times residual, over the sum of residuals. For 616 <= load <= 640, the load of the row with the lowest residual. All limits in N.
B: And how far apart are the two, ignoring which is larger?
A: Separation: 75.1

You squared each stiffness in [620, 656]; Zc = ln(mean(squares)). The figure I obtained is 9.32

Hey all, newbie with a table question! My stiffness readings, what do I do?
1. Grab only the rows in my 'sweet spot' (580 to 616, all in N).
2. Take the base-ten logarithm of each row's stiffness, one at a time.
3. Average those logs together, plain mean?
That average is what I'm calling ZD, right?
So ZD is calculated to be 2.04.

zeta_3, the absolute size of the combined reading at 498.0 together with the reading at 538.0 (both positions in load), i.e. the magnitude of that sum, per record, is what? 223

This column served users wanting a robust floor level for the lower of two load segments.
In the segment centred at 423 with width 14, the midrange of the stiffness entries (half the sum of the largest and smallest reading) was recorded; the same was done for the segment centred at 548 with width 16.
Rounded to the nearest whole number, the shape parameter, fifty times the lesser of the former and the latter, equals 5100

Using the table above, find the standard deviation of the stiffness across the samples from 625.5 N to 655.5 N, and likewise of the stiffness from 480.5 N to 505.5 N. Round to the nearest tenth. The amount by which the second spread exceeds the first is -1.5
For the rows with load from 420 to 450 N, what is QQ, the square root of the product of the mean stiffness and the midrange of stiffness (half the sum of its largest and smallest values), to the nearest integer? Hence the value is 101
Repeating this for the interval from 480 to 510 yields 110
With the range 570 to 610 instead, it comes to 110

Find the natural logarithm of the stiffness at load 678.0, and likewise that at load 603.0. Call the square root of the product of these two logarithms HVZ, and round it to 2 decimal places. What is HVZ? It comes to 4.63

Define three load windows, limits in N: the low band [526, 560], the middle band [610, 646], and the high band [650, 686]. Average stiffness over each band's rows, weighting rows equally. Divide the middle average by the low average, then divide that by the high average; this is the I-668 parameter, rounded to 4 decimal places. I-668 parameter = 0.0099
